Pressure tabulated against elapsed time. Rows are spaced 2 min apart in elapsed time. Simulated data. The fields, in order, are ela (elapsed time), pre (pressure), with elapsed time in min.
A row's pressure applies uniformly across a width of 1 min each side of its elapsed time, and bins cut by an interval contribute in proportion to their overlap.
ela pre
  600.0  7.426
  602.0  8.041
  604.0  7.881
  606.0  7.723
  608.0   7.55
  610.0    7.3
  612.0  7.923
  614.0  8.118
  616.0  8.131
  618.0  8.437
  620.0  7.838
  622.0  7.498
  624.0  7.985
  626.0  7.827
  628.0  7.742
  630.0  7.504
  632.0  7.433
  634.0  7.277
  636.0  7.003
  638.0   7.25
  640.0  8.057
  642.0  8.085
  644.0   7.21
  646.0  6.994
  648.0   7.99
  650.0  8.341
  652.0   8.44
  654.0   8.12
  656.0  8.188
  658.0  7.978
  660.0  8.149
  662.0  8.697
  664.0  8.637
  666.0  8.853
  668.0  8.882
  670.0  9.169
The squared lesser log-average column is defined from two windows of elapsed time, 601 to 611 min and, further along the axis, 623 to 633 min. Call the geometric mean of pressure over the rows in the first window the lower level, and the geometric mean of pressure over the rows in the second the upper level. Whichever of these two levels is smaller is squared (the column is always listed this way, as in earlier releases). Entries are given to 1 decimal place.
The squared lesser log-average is 59.2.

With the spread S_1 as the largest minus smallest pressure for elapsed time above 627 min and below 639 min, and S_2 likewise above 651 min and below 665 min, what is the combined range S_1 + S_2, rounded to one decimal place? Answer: 1.5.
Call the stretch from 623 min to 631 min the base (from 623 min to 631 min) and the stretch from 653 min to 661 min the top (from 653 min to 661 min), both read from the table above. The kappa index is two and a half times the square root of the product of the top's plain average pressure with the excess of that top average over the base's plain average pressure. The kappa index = 4.2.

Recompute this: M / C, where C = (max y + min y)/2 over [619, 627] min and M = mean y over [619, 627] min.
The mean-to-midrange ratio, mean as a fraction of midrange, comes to 1.01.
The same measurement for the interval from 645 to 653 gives 1.03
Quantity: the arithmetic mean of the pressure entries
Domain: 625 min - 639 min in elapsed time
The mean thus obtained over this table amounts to 7.4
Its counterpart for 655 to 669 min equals 8.5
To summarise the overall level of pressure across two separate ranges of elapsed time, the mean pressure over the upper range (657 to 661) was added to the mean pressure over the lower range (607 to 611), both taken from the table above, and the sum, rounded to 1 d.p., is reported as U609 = 15.5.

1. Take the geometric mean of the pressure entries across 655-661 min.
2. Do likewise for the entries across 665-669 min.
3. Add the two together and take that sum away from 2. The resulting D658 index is -15.0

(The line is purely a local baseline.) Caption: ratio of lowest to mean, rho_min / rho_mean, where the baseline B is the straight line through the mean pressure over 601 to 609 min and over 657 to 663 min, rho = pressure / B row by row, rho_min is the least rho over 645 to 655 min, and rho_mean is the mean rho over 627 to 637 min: 0.93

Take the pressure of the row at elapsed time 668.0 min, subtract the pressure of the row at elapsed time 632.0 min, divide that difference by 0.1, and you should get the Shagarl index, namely 14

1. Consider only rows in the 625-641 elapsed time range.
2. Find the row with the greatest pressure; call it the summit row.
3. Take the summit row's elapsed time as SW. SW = 640.0 min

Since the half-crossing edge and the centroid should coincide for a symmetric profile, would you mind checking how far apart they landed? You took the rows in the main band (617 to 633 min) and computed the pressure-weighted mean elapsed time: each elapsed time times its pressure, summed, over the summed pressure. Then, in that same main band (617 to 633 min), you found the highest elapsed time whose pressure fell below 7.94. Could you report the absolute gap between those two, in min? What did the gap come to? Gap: 7.1 min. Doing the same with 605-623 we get 7.9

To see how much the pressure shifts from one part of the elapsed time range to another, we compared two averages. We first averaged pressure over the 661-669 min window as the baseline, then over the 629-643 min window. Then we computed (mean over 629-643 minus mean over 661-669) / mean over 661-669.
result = -0.14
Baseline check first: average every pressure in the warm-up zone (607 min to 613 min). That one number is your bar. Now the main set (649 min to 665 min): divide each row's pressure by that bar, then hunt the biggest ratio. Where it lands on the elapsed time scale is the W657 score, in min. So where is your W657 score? 662.0 min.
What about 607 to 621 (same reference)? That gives 618.0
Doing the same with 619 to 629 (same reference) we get 624.0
